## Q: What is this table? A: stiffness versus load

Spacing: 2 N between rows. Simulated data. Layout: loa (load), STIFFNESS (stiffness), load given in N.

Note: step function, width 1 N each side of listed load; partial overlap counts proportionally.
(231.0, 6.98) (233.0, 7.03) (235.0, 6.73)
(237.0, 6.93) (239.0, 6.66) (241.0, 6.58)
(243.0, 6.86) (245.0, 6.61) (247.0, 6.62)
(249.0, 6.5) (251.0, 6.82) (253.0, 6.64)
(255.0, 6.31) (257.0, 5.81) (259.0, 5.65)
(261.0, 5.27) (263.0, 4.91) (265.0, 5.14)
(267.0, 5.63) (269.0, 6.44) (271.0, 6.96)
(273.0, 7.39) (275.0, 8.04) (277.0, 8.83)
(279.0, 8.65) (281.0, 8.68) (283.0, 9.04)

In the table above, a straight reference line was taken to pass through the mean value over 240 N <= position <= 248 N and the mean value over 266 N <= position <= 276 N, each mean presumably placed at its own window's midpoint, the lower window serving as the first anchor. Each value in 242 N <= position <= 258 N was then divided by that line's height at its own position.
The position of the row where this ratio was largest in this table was 243.0 N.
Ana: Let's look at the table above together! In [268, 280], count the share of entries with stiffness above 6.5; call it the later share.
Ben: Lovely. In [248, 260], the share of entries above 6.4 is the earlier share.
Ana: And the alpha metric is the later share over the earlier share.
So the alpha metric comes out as 1.7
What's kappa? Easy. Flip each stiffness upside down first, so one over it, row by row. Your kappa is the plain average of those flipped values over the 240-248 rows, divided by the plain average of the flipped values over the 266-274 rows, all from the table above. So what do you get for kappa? 0.981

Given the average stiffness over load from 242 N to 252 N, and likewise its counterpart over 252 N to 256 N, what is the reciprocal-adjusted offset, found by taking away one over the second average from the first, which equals 6.53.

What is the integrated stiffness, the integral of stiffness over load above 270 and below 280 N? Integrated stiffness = 80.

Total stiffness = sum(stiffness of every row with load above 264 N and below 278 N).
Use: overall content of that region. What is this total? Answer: 48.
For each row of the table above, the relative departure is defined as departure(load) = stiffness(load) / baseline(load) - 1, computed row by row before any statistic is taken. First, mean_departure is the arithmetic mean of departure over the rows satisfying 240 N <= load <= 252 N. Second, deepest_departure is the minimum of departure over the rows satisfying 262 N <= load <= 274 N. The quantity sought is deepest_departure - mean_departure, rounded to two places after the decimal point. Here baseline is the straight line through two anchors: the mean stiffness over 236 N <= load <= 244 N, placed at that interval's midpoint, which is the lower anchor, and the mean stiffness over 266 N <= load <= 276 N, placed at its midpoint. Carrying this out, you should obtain -0.27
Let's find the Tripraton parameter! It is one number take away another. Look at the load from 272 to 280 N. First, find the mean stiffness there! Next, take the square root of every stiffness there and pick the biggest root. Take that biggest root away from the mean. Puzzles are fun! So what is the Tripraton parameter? 5.26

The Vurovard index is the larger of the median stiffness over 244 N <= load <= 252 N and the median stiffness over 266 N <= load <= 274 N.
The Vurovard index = 6.7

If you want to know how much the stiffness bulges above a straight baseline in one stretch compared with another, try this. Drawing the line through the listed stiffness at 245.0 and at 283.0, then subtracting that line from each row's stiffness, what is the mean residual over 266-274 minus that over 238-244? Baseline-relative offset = -1.9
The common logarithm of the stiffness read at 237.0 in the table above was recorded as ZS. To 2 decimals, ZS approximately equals 0.84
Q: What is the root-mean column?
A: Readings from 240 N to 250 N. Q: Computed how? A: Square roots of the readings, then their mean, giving 2.58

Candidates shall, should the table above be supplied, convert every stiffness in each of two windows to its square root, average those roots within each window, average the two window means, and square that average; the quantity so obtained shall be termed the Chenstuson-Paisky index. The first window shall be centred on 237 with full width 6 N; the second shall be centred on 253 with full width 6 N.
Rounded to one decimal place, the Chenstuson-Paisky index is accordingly 6.7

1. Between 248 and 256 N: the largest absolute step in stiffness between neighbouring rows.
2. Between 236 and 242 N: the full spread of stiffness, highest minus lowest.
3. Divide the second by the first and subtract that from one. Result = -0.06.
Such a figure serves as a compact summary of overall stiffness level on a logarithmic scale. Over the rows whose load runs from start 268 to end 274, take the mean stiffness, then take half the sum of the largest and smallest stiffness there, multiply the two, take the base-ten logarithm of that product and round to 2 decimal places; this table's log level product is 1.68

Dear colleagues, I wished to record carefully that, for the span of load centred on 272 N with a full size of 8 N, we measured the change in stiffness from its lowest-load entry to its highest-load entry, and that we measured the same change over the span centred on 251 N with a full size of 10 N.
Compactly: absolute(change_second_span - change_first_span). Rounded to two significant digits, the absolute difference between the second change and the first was 1.9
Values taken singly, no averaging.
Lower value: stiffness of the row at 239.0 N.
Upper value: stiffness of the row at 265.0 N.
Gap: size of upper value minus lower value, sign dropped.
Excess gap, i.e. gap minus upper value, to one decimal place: -3.6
